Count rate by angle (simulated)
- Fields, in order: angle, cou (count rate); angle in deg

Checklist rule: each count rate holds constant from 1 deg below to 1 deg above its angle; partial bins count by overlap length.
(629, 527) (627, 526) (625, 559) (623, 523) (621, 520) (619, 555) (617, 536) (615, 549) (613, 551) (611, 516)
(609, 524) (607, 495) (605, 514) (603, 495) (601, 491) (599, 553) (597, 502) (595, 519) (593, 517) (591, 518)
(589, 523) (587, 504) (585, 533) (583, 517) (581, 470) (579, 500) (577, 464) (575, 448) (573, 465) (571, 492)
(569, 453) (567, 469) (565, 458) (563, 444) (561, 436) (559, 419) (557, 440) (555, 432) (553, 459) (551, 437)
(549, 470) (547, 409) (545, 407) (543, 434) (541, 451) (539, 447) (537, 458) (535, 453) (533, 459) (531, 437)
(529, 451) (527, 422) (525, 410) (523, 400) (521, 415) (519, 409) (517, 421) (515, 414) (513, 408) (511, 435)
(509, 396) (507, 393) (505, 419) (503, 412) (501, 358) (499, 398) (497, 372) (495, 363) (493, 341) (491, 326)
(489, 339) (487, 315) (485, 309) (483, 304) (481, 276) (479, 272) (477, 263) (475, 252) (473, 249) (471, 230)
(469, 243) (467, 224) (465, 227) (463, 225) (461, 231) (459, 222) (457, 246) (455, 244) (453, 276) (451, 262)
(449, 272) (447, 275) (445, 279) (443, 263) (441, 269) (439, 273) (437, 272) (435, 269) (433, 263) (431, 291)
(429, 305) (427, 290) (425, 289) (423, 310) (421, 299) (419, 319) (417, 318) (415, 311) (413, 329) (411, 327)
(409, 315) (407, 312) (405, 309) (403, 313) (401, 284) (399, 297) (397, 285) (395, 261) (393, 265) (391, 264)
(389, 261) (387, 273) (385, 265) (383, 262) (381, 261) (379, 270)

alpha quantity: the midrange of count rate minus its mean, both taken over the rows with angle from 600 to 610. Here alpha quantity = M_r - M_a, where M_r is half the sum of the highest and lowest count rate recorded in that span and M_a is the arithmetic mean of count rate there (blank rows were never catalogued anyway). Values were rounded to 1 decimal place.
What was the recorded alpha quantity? 3.7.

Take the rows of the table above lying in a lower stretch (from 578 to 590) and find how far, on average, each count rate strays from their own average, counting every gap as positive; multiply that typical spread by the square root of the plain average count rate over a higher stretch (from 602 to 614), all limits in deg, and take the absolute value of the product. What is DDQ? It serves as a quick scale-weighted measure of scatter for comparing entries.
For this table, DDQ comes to 375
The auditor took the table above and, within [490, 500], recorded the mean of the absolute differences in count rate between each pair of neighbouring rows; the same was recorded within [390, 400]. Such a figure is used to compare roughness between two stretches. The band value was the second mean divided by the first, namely 0.57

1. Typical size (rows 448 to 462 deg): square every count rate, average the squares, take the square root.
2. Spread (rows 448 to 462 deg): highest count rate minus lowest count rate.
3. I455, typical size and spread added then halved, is 153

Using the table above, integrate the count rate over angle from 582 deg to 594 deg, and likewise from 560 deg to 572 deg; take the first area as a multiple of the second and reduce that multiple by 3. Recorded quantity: -1.87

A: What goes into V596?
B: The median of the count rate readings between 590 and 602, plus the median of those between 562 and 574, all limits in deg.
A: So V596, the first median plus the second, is 979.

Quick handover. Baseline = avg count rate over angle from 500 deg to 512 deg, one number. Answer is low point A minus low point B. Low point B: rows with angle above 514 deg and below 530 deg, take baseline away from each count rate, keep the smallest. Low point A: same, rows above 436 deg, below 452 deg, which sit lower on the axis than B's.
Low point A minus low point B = -138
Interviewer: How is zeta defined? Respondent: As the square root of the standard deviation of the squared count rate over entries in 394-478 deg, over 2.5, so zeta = 52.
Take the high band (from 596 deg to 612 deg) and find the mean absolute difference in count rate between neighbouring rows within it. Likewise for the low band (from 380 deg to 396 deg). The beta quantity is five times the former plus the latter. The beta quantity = 142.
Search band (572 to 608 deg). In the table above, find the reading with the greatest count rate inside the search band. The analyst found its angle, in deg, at 599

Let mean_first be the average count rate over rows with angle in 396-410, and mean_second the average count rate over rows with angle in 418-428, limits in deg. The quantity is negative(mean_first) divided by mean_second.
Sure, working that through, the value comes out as -1.0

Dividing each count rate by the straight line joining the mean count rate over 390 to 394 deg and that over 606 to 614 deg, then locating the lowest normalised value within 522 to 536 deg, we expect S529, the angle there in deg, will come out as 523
